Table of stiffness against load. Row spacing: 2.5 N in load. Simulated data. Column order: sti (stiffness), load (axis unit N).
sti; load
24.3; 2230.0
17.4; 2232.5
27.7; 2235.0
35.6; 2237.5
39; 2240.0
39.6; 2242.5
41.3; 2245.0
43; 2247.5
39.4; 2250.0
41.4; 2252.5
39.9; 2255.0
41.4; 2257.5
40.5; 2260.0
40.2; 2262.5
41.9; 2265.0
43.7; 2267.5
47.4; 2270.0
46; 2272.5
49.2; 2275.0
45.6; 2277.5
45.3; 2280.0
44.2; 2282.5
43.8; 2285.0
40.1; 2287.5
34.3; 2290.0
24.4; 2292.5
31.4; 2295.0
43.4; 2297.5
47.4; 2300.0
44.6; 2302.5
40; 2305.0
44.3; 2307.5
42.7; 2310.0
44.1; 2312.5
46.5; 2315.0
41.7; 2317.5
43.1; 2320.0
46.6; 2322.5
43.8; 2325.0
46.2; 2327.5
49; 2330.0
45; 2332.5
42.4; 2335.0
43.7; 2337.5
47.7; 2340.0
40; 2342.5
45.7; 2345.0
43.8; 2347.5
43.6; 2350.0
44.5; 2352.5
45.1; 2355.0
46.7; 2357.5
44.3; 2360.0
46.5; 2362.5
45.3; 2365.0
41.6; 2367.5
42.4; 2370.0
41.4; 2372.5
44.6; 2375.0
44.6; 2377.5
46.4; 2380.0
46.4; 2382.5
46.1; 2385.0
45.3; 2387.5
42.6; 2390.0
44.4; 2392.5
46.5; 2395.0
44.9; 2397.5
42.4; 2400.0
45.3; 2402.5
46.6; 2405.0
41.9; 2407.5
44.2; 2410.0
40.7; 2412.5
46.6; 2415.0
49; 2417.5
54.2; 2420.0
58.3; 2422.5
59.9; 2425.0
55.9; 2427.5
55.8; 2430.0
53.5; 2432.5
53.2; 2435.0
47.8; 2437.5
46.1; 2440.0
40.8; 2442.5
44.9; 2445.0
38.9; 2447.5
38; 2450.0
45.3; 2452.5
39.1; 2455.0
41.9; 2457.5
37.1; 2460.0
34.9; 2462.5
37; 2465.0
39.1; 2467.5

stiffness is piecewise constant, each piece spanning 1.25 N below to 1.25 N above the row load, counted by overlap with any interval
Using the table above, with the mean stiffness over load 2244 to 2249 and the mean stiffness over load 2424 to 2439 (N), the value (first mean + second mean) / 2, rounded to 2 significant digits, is 48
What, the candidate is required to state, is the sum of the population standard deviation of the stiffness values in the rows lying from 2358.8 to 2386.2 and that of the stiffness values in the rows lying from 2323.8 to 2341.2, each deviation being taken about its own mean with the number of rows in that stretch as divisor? 4.0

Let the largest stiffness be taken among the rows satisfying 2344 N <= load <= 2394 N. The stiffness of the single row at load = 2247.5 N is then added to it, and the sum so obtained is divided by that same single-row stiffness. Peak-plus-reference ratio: 2.1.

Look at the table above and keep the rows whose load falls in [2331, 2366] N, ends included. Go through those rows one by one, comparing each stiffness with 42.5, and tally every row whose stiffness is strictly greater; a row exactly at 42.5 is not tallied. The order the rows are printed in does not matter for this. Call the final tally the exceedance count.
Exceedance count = 12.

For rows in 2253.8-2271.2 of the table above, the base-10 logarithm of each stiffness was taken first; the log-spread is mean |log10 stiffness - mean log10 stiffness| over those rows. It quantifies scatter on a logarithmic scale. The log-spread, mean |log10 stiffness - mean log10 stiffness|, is 0.019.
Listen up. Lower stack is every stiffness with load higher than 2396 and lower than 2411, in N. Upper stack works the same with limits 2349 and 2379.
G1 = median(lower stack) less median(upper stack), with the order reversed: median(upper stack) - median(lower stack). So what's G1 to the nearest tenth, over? 0.0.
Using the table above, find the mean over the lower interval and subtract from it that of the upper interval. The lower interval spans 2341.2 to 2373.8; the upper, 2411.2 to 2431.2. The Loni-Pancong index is -8.6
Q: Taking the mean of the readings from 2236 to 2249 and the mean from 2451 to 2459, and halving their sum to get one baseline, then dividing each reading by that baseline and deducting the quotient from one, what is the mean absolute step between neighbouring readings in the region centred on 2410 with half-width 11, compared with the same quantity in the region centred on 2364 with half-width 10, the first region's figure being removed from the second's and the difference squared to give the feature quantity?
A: 0.0017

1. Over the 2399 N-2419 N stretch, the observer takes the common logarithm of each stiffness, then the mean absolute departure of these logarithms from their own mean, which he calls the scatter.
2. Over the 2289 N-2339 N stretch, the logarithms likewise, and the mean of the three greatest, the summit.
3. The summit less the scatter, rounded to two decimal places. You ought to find 1.66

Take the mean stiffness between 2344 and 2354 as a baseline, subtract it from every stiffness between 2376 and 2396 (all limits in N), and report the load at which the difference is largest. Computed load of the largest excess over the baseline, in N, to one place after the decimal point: 2395.0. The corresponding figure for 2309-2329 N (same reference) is 2322.5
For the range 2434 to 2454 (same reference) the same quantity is 2435.0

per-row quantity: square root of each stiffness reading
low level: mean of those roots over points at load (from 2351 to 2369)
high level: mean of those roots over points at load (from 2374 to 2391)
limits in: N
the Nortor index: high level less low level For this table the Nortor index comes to 0.0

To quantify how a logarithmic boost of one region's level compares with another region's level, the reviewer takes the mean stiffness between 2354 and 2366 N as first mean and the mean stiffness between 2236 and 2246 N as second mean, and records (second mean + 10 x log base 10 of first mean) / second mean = 1.43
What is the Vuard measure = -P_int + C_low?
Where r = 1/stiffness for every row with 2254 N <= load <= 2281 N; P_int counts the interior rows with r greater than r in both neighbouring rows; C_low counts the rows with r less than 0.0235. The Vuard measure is 4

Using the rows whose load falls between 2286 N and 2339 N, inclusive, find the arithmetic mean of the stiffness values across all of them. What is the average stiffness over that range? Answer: 42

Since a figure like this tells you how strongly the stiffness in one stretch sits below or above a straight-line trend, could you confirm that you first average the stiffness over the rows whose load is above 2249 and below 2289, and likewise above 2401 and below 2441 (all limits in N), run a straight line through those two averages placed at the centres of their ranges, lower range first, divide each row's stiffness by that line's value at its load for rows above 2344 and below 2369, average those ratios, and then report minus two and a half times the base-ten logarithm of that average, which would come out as 0.055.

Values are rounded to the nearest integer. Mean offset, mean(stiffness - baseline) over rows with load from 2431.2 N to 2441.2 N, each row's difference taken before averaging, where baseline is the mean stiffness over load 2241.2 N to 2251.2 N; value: 9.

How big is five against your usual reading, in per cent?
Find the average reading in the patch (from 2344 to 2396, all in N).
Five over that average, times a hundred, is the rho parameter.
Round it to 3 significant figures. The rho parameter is 11.2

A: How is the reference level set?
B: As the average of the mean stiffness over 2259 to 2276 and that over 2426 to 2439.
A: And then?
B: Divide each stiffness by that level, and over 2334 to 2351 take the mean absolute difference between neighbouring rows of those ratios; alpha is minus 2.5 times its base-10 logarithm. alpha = 2.87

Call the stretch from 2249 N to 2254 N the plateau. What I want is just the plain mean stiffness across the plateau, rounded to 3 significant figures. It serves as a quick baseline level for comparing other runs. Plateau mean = 40.4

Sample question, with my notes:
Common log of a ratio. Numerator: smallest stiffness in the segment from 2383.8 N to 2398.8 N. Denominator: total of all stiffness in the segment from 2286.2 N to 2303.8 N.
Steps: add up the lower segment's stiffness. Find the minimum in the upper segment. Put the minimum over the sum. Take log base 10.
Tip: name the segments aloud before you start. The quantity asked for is -0.79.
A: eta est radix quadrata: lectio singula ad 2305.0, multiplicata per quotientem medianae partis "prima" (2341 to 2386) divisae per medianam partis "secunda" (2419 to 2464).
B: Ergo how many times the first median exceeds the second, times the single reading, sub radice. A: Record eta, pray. 6.2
